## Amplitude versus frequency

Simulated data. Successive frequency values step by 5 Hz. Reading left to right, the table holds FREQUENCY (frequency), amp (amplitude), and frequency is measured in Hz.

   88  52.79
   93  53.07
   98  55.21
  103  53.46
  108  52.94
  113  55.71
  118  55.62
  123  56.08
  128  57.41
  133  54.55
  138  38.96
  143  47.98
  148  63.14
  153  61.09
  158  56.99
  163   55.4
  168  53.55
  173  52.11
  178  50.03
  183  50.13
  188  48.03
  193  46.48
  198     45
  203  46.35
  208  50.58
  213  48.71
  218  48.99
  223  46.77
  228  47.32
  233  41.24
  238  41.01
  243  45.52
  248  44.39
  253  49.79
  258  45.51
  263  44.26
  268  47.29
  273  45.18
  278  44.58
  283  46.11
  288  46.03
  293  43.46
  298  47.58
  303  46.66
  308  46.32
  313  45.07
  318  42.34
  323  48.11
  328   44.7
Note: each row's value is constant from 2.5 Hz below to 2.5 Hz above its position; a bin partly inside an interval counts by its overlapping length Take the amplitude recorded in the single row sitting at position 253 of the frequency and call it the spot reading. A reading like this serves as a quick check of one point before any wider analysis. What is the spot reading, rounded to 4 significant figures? 49.79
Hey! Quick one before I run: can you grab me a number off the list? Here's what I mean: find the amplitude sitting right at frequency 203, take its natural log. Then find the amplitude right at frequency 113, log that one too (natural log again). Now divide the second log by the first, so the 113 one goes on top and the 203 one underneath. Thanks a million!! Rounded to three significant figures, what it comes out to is 1.05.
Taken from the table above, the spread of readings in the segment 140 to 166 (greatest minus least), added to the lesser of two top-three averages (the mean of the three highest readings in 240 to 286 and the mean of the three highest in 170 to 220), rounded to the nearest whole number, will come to 63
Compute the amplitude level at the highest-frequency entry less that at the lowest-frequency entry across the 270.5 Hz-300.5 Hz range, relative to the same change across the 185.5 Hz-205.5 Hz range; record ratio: -1.4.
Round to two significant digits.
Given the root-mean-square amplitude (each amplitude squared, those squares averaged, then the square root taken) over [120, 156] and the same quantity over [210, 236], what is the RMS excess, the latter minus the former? -8.0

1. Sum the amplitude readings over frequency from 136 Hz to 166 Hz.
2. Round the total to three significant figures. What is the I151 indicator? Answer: 324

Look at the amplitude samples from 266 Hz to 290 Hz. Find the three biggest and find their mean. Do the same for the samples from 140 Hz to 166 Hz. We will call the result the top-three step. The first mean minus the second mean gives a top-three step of -14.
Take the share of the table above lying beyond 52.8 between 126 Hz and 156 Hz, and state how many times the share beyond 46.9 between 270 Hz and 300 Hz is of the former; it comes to 0.25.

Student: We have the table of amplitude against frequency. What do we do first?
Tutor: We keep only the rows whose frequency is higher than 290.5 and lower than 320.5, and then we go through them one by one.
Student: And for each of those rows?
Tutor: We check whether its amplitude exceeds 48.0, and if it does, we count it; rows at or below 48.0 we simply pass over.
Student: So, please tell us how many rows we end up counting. 0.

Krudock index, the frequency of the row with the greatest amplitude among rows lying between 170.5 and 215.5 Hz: 173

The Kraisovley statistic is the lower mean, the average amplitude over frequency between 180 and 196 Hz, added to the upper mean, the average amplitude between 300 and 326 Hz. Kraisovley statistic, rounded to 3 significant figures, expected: 93.9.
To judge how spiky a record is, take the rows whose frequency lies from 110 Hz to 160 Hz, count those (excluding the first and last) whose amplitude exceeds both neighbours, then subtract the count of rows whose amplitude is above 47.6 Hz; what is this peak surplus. -7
